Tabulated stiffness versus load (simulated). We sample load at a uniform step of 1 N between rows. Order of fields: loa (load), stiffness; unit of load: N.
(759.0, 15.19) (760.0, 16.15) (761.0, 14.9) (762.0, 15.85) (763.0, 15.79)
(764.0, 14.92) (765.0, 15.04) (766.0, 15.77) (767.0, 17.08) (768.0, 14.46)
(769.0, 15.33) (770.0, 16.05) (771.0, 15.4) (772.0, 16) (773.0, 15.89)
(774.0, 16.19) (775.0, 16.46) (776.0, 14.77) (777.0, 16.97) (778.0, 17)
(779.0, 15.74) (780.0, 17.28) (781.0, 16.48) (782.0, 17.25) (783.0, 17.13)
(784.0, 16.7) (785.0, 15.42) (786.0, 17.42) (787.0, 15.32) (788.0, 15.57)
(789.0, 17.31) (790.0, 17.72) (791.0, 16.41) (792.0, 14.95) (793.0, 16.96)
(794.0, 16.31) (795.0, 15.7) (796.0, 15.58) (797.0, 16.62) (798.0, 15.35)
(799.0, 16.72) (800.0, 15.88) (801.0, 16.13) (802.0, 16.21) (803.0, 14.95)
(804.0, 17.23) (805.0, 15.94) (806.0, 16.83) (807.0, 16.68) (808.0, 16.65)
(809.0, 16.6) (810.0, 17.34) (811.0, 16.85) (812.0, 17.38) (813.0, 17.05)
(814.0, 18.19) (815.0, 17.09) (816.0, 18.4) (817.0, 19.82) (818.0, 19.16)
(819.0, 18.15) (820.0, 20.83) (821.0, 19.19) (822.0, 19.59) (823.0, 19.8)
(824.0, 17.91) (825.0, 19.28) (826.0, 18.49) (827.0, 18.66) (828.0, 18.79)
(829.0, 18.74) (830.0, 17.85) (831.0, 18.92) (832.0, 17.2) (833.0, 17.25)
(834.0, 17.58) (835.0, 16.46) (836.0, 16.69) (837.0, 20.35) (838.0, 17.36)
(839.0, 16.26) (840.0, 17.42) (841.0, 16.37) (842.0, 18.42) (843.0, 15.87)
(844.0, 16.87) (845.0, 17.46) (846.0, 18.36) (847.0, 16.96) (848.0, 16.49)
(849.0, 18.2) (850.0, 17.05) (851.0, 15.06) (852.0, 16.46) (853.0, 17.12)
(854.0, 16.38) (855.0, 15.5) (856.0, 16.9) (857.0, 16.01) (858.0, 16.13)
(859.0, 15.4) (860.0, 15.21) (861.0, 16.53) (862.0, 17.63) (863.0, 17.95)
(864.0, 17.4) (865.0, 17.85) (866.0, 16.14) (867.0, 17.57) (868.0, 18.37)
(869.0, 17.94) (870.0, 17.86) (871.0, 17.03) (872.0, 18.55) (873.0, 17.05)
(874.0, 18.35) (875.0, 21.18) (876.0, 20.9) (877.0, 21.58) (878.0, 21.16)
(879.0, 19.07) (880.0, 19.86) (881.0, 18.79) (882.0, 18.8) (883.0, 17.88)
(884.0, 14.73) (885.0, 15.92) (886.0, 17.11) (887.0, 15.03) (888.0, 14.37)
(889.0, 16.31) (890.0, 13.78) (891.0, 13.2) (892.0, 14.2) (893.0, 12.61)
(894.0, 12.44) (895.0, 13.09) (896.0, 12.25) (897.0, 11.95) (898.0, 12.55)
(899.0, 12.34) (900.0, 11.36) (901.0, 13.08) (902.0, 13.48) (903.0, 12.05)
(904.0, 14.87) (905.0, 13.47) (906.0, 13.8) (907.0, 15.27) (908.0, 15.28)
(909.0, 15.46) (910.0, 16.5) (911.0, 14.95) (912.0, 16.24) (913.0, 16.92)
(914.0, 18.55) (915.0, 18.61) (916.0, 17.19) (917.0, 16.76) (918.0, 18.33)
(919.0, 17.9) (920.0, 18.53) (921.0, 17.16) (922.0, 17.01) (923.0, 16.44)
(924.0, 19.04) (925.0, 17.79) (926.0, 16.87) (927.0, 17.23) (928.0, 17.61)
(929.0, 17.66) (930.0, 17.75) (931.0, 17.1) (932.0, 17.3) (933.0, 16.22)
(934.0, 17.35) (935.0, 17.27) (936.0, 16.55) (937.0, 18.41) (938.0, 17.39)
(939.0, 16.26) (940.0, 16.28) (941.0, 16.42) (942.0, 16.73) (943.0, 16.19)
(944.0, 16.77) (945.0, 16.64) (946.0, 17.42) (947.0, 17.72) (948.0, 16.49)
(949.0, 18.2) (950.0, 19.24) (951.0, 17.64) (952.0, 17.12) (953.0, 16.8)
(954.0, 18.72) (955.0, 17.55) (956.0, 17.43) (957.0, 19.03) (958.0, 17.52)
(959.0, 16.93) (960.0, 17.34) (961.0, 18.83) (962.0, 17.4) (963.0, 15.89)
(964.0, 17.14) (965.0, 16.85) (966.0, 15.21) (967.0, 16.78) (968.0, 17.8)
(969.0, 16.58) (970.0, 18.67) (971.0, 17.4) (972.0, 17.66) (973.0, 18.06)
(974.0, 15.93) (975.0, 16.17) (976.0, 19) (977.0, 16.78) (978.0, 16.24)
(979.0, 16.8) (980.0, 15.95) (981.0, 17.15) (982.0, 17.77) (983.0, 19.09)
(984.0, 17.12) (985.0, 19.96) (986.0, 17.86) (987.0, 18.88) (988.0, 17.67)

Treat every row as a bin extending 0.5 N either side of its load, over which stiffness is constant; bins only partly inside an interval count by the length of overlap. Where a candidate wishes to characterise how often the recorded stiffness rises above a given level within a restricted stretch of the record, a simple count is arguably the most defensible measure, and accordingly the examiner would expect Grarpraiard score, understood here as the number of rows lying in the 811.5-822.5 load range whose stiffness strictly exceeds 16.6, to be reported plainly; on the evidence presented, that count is 11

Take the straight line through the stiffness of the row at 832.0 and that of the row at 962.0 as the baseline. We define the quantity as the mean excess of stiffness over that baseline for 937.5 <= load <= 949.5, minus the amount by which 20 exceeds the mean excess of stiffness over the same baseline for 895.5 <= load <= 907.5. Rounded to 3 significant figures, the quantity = -24.8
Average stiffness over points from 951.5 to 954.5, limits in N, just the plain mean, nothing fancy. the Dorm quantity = 18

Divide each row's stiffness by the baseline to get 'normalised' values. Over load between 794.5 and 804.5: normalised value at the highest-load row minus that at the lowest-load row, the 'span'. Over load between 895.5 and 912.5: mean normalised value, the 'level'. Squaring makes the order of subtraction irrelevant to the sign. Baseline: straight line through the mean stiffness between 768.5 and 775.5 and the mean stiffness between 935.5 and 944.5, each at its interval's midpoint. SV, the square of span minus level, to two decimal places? 0.55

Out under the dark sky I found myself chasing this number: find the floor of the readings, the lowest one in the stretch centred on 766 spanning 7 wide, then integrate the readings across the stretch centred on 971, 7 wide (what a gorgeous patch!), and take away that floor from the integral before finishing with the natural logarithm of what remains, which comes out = 4.7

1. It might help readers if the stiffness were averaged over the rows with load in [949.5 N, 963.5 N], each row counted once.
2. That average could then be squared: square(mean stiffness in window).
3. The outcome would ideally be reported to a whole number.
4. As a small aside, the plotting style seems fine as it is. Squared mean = 312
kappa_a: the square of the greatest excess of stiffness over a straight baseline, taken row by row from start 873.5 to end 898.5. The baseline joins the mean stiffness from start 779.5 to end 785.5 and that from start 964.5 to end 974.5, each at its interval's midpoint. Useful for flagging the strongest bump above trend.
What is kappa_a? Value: 22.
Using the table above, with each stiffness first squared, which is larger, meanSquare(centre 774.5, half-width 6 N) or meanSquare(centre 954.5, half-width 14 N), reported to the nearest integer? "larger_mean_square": 299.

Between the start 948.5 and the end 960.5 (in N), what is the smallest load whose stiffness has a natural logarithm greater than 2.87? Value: 949.0 N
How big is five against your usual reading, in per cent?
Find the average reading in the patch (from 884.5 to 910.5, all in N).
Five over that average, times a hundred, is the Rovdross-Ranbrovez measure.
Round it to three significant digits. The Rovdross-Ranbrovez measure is 35.9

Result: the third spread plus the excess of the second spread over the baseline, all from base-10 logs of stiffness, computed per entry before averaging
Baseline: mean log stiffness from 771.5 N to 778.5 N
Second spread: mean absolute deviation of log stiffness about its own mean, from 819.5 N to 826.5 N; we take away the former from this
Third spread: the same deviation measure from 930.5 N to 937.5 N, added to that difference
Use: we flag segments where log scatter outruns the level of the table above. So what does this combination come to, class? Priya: -1.18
